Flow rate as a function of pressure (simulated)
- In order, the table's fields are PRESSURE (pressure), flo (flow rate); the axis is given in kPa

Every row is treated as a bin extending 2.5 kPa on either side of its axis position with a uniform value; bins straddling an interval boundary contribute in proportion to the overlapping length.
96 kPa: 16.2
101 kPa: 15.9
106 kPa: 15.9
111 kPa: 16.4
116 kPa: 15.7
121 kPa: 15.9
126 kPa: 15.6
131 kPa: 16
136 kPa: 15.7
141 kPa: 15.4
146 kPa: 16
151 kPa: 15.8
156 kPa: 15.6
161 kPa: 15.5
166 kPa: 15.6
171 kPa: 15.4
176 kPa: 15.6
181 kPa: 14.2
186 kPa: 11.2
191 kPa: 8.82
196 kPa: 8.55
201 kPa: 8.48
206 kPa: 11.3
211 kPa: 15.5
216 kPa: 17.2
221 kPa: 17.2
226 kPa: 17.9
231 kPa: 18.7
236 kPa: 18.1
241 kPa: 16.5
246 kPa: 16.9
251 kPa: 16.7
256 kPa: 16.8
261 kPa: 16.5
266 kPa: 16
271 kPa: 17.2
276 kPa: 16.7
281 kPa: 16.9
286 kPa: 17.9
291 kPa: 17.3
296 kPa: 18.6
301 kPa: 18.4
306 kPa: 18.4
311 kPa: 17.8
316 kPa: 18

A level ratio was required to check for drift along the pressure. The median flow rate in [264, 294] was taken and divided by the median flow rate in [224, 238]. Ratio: 0.94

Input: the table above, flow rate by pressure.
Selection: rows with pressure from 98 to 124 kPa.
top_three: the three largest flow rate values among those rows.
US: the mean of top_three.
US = 16.1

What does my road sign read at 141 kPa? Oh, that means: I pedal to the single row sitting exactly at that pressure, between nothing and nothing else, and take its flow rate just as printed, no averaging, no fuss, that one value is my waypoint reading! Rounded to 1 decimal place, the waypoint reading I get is 15.4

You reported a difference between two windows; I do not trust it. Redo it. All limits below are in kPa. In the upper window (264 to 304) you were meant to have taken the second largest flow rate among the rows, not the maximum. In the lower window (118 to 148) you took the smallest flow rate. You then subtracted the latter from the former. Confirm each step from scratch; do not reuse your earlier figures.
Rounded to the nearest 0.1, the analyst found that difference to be 3.0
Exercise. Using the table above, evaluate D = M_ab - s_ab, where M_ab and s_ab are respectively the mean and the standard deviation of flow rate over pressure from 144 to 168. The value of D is 15.5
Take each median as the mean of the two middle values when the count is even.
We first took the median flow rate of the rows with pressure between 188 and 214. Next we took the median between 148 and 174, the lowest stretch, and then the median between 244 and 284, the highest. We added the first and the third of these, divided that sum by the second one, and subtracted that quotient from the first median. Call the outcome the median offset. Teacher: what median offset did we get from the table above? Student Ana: 7.2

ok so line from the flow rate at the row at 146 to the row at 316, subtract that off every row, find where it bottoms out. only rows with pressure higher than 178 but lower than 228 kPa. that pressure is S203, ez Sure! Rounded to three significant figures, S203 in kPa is 201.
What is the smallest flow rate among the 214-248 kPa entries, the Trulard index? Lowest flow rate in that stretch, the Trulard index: 16.5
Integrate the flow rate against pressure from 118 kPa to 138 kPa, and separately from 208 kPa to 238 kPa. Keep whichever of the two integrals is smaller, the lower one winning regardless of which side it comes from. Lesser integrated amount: 316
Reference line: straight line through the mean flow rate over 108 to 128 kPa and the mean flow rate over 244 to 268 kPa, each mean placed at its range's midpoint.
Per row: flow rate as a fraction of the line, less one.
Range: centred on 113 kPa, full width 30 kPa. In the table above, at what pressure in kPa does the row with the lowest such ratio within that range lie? 126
